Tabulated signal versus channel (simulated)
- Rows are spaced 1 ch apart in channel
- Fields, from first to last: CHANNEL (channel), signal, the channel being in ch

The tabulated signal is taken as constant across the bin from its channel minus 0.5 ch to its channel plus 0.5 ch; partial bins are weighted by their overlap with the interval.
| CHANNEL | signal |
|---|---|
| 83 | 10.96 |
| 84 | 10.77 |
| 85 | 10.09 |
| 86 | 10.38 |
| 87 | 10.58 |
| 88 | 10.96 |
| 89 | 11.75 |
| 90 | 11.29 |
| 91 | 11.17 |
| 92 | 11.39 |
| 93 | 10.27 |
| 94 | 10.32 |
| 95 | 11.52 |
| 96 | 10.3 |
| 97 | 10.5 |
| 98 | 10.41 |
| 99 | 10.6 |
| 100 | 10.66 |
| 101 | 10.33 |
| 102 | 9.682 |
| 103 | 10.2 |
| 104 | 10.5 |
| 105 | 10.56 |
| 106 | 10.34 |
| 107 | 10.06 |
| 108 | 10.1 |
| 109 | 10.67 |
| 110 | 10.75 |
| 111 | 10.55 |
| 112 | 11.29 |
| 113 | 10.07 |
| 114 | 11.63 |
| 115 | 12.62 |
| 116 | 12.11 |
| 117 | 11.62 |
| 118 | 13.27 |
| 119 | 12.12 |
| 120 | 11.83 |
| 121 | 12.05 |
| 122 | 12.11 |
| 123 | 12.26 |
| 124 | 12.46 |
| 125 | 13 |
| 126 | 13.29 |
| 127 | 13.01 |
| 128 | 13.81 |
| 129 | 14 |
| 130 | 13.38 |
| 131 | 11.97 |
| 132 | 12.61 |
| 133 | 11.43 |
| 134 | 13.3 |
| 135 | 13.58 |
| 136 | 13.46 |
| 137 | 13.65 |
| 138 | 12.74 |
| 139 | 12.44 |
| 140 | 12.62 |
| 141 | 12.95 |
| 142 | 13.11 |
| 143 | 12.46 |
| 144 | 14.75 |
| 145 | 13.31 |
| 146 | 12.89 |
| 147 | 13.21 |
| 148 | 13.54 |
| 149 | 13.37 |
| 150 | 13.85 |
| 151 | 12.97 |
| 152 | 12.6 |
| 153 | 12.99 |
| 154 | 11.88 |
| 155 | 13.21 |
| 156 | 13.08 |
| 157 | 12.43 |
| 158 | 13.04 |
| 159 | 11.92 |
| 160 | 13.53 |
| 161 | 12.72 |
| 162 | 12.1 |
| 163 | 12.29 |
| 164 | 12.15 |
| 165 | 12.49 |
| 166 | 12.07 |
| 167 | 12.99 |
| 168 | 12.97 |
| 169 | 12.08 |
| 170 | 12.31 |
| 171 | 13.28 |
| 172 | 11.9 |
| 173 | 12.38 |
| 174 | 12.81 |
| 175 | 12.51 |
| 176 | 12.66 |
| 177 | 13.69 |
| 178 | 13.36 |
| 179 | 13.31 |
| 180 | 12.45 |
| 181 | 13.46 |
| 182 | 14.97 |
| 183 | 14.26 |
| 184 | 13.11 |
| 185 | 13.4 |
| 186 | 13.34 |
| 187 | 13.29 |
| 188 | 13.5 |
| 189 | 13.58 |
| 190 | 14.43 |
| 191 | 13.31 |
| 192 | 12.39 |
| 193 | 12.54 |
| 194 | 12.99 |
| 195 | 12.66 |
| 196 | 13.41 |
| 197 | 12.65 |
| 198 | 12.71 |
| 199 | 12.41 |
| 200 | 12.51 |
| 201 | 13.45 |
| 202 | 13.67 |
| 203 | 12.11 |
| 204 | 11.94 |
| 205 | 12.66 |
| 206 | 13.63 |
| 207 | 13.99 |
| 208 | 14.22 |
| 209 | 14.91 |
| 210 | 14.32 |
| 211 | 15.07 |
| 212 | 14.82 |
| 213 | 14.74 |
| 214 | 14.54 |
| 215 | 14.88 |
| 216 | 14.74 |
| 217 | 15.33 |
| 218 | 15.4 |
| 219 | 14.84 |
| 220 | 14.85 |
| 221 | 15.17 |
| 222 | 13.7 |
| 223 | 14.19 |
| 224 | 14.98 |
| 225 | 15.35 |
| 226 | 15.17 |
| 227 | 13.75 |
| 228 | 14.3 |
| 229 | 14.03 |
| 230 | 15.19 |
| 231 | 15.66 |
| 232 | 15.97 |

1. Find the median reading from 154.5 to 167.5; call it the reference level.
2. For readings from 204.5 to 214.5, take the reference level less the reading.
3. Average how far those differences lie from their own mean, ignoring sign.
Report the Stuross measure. 0.53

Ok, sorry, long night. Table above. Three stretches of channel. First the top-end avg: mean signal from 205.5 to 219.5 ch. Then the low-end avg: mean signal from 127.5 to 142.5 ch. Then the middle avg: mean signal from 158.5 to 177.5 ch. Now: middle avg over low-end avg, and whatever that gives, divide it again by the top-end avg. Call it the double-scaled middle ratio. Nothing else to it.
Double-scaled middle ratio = 0.066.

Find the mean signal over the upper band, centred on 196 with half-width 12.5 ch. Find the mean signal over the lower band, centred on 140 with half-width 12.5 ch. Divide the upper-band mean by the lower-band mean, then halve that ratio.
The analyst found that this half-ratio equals 0.50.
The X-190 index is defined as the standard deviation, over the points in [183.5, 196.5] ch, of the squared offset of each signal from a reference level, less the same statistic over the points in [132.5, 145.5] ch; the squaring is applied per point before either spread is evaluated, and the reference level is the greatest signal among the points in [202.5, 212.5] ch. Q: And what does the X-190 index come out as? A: -1.4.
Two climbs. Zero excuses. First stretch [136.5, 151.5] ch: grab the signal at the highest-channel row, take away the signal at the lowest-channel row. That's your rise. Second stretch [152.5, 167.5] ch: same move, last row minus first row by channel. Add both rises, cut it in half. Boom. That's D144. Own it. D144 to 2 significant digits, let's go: -0.34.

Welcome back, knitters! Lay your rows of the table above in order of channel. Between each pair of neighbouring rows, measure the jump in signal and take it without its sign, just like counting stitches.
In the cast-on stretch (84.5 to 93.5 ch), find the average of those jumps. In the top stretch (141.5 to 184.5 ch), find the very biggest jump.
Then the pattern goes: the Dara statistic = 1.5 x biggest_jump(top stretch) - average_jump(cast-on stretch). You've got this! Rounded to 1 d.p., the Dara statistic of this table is 3.0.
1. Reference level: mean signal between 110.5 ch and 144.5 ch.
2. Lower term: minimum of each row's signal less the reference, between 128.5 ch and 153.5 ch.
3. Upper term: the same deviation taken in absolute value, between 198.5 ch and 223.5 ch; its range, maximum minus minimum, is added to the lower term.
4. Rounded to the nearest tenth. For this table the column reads 1.6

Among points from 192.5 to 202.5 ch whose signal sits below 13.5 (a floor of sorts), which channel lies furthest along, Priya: 201 ch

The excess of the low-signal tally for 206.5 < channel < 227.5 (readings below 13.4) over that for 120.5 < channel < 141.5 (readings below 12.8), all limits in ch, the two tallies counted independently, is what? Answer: -10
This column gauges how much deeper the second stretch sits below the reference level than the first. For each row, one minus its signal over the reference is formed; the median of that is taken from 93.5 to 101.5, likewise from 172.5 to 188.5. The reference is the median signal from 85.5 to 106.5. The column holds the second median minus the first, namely -0.27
